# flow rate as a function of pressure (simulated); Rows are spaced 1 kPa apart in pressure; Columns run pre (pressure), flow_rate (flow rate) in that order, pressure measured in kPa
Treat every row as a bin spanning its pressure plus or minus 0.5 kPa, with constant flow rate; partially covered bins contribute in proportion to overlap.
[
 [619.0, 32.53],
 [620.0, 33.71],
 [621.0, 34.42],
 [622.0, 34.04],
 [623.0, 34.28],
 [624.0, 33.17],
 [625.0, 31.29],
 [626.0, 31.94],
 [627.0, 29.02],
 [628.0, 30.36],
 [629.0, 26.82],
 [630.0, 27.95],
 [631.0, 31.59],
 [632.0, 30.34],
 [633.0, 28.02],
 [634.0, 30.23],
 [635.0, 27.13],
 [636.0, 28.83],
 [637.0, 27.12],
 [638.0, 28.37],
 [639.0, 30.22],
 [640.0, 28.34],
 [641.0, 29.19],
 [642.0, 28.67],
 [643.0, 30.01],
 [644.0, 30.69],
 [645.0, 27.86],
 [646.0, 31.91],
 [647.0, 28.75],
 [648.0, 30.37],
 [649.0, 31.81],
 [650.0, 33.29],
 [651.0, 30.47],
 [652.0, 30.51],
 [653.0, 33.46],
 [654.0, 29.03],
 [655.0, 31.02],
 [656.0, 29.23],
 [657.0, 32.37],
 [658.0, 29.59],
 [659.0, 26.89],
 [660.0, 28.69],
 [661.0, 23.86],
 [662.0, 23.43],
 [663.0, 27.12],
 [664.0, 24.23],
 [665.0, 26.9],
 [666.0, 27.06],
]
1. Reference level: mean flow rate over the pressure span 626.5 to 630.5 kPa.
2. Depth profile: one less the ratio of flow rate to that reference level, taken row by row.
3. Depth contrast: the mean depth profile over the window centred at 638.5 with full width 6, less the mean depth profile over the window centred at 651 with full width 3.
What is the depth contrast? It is 0.10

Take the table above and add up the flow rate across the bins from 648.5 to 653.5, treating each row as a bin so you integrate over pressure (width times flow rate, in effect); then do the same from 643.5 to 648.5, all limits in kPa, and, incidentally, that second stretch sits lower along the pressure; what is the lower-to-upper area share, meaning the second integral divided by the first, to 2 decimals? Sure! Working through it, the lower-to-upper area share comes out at 0.94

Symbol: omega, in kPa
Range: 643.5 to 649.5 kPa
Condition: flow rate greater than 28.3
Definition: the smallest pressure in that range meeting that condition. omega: 644.0 kPa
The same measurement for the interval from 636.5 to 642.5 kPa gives 638.0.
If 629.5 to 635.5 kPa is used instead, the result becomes 631.0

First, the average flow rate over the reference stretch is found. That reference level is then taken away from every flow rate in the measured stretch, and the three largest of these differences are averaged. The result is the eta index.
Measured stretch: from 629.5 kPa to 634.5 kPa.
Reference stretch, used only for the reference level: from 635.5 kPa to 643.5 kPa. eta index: 1.9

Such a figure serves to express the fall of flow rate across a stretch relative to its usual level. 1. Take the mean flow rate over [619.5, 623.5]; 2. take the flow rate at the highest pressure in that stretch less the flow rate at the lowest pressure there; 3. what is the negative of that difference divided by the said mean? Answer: -0.02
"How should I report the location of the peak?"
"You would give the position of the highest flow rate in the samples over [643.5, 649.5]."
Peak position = 646.0 kPa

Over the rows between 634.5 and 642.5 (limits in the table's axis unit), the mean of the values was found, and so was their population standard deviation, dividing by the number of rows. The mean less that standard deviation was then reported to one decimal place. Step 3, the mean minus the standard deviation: 27.5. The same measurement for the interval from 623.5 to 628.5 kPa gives 29.7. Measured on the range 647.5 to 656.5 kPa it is 29.5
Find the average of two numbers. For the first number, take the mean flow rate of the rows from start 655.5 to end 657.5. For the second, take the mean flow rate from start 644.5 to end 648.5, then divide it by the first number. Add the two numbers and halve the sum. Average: 15.9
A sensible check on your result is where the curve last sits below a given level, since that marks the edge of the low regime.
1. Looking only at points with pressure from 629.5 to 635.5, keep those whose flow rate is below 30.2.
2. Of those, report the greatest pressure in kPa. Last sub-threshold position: 635.0 kPa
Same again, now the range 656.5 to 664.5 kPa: 664.0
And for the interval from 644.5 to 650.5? 647.0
